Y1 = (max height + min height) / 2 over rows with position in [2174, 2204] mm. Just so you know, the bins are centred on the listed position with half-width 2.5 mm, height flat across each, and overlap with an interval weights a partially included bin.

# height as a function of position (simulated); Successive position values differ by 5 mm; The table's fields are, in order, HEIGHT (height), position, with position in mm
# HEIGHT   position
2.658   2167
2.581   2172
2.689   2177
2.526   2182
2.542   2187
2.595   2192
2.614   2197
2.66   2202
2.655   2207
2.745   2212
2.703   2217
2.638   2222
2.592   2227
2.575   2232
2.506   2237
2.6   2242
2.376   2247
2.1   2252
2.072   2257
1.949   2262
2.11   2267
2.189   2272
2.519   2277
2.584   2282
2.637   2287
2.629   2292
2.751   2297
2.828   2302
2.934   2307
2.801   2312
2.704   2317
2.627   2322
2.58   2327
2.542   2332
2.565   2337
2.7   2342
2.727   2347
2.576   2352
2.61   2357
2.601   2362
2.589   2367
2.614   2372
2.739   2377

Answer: 2.61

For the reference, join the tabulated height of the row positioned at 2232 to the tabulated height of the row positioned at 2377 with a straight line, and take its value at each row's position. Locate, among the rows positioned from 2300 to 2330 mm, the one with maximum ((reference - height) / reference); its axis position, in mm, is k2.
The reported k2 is 2327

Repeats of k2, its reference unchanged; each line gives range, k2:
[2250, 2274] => 2262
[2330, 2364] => 2332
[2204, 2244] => 2237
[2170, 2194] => 2182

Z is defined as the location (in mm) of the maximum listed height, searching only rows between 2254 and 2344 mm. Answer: 2307 mm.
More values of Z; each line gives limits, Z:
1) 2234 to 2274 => 2242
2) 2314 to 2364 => 2347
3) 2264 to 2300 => 2297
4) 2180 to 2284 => 2212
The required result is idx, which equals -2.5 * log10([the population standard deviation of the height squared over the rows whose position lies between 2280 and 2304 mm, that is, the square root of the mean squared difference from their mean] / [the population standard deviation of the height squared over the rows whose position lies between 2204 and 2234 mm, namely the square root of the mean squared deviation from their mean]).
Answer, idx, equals -0.5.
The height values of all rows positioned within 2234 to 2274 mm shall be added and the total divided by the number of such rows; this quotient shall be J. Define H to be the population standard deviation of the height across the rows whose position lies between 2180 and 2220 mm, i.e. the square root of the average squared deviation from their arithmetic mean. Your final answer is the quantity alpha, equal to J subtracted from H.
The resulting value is -2.2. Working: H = 0.07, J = 2.24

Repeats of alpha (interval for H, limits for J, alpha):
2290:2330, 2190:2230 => -2.5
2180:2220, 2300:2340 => -2.6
